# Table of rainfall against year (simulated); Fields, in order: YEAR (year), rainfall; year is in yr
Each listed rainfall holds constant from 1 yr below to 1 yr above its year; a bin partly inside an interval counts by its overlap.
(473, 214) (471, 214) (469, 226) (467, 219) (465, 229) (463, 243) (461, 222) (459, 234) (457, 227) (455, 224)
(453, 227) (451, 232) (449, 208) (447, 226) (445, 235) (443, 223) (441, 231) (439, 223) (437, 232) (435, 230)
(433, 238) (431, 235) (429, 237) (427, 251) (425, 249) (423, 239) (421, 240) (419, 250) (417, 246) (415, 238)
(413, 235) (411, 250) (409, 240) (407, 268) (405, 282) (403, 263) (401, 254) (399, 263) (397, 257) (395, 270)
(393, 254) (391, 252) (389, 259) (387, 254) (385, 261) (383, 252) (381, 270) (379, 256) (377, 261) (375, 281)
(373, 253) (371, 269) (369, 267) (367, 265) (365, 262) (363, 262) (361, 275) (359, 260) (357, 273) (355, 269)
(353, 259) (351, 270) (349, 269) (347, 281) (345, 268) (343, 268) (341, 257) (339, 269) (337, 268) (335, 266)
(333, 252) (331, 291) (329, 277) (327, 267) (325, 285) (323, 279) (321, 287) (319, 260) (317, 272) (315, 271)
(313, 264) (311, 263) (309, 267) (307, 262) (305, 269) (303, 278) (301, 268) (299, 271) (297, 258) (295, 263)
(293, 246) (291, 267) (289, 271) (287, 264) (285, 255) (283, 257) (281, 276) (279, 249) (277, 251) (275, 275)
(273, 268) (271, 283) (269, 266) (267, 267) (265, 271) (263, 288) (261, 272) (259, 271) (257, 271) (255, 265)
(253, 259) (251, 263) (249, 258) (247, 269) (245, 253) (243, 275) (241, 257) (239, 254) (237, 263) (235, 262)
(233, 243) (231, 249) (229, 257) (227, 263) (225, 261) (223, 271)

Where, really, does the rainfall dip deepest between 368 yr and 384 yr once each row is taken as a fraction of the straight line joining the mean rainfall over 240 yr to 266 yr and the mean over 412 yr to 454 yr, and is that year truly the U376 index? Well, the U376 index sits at 373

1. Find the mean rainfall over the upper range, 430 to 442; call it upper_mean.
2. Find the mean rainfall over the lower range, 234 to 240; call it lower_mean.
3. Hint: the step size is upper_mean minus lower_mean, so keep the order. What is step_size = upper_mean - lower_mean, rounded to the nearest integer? -28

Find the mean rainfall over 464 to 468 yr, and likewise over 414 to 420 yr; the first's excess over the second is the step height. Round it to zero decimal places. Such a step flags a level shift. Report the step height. -21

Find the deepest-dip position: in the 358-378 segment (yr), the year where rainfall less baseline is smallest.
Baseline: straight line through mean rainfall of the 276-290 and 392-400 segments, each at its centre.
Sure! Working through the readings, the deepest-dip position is 373 yr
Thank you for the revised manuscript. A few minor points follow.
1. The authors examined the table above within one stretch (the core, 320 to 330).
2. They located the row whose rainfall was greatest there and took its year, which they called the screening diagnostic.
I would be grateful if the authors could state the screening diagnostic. 321 yr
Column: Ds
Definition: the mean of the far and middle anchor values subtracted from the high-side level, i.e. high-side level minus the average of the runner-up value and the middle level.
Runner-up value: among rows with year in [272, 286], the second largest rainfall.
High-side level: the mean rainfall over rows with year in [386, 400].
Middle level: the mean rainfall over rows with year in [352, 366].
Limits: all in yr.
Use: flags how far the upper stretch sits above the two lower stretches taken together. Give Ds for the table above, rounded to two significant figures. -12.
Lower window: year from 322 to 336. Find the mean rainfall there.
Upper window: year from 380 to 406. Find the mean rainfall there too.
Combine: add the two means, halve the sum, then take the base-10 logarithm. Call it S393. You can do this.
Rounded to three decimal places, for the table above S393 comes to 2.427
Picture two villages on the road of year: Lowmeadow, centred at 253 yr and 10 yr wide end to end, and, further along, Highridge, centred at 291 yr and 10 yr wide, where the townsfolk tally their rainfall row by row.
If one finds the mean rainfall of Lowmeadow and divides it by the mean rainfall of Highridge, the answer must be 1.00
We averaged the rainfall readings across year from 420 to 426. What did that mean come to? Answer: 243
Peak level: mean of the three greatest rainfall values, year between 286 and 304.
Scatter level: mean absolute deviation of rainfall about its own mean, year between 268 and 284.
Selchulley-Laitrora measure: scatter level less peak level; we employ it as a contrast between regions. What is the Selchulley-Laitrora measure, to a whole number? -263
